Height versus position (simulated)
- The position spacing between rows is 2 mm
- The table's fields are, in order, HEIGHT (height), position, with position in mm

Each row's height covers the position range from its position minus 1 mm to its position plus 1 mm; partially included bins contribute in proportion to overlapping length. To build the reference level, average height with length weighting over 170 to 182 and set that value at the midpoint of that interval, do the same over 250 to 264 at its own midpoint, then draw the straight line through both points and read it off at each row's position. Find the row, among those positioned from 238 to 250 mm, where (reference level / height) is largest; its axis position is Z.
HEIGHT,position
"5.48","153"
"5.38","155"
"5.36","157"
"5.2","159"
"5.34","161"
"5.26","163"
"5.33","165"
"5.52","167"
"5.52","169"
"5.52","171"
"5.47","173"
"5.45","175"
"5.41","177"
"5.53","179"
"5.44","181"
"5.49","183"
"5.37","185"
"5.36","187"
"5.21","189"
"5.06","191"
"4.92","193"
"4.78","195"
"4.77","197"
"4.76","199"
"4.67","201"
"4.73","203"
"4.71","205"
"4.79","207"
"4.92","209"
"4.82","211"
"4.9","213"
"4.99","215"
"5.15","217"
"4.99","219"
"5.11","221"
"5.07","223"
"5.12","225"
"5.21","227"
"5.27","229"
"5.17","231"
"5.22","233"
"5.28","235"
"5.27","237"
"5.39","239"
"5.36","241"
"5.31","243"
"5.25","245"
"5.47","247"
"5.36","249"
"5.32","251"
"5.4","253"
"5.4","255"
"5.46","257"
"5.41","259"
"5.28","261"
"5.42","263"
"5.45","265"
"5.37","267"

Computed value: 245 mm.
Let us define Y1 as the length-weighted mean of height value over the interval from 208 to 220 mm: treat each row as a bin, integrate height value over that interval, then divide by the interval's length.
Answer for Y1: 4.96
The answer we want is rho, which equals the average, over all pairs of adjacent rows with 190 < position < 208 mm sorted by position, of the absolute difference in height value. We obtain 0.07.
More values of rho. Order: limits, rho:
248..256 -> 0.04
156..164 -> 0.13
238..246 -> 0.05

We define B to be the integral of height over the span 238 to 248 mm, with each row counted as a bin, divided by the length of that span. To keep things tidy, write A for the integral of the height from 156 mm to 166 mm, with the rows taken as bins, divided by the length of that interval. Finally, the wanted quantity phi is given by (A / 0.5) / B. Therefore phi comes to 1.98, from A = 5.30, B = 5.36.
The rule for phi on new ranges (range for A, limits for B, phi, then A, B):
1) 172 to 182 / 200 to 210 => 2.29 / 5.46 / 4.76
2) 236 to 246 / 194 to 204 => 2.24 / 5.32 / 4.74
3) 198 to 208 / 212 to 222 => 1.88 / 4.73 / 5.03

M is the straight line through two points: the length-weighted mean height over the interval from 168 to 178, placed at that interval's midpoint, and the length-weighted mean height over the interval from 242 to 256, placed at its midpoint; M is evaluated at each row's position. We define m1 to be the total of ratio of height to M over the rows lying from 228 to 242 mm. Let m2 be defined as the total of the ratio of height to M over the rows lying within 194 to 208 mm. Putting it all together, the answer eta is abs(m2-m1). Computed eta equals 0.76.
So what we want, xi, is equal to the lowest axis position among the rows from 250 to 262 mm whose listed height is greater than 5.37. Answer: 253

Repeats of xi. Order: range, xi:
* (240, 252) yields 247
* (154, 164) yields 155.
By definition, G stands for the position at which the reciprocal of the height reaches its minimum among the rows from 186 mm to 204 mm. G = 187 mm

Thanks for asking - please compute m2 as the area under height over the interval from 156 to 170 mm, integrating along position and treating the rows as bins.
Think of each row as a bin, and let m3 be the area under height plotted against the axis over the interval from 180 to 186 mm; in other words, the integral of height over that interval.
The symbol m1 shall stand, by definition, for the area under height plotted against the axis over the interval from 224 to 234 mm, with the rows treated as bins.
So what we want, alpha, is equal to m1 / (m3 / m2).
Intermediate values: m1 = 52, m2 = 75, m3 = 33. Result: 120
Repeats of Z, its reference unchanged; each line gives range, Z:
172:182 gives 177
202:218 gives 205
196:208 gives 201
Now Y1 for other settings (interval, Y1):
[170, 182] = 5.47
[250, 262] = 5.38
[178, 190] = 5.40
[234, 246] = 5.31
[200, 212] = 4.77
